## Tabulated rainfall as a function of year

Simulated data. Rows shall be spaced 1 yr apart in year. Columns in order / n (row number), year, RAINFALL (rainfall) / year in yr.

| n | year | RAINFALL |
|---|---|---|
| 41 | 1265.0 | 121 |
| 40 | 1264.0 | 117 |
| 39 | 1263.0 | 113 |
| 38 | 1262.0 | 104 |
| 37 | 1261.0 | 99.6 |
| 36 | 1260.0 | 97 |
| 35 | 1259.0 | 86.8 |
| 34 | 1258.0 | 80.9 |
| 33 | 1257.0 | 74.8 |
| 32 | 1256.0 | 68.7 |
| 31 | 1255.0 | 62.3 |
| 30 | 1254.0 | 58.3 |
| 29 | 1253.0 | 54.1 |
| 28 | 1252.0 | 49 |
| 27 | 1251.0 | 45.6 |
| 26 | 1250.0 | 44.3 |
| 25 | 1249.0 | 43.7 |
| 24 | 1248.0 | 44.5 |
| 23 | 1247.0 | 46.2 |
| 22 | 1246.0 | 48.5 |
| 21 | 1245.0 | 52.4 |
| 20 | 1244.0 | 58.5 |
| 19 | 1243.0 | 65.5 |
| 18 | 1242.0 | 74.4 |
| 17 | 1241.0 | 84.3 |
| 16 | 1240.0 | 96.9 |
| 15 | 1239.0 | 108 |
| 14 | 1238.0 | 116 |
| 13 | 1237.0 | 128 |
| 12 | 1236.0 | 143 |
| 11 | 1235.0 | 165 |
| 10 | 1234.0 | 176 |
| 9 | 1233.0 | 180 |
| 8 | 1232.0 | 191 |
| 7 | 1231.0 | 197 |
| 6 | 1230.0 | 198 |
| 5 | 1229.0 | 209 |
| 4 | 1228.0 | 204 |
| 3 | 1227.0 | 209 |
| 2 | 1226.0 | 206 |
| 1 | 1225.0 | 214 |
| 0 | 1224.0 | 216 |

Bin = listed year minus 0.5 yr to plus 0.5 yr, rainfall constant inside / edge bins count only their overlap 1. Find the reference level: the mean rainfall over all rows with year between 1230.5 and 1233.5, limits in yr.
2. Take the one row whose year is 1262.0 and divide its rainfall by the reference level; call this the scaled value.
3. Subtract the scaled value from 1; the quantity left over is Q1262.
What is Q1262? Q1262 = 0.45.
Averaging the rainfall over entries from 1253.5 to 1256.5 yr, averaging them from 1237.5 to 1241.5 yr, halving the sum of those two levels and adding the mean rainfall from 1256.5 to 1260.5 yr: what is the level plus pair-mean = 167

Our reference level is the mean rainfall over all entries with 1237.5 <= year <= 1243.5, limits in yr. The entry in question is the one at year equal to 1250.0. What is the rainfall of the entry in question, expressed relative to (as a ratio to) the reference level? 0.5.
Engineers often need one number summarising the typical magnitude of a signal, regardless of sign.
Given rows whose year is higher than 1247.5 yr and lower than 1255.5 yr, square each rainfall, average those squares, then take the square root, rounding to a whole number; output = 51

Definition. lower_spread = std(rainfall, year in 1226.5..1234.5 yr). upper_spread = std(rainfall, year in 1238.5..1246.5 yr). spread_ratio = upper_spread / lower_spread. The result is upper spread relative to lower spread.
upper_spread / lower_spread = 1.7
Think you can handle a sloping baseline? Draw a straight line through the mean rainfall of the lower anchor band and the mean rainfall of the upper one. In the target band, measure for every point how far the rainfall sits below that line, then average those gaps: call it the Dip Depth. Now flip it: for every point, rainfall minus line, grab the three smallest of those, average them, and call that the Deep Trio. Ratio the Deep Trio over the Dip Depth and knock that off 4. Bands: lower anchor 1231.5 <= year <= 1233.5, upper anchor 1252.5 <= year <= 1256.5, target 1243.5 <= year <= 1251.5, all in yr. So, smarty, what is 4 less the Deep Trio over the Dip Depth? 5.17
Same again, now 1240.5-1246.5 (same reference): 5.04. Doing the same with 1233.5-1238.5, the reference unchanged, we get 5.54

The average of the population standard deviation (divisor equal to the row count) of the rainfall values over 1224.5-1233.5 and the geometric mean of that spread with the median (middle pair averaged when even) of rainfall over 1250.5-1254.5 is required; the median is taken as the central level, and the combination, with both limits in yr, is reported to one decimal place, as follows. 16.3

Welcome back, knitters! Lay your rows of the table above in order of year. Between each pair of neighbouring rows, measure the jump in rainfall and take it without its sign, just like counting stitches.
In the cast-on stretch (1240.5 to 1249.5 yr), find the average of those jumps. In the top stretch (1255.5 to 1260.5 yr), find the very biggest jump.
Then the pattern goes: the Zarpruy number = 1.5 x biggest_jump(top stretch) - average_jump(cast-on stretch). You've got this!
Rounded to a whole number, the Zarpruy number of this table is 10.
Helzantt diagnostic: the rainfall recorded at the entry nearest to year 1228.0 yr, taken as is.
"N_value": 204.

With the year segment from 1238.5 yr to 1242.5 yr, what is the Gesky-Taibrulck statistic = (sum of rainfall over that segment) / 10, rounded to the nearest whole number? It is 36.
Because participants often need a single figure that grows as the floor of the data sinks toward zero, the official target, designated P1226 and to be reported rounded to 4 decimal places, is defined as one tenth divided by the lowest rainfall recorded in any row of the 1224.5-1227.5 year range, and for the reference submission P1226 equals 0.0005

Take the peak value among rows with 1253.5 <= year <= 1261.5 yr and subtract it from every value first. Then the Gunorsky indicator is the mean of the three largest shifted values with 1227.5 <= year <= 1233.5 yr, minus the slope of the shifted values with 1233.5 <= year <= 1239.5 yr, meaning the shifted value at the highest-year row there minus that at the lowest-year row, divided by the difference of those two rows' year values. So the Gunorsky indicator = 118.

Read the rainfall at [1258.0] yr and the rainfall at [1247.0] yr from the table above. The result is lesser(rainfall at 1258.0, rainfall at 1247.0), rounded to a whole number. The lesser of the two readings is 46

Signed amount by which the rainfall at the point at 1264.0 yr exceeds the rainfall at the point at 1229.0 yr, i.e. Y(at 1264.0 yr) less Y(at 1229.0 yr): -92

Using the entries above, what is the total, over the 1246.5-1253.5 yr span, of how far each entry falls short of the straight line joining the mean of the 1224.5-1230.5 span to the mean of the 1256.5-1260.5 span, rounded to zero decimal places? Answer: 500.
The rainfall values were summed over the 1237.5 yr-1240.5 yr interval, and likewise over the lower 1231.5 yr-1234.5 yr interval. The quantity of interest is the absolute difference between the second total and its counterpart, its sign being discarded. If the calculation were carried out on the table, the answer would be 226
